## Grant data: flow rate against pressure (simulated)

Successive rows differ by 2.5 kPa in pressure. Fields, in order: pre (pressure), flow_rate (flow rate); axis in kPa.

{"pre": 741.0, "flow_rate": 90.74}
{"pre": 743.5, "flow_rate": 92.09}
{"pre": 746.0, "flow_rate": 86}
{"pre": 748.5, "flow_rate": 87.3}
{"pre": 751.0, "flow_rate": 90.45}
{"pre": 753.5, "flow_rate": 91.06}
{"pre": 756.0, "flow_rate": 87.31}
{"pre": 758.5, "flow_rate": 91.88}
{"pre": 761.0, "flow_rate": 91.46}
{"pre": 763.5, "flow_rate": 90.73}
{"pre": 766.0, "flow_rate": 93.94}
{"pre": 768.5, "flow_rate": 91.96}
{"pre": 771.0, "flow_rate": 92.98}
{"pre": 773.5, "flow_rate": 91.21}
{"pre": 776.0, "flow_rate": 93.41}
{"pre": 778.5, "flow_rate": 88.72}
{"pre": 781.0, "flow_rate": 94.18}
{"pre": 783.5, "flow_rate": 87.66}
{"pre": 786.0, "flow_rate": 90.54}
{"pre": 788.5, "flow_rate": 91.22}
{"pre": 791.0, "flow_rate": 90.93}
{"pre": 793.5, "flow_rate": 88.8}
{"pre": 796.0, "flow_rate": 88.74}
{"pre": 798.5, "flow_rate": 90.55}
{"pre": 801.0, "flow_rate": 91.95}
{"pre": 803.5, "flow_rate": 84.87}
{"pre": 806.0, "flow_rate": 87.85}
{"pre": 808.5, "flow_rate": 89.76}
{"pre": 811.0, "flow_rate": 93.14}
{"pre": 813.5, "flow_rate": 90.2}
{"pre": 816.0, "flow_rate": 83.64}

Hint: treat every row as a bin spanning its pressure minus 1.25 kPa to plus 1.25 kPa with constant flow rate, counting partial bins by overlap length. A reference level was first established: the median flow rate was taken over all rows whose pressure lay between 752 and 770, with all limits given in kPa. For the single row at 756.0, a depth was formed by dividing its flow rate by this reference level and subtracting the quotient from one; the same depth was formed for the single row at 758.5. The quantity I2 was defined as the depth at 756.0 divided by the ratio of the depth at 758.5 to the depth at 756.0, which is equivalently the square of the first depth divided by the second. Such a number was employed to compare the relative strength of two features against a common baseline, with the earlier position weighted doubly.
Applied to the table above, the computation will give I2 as -0.448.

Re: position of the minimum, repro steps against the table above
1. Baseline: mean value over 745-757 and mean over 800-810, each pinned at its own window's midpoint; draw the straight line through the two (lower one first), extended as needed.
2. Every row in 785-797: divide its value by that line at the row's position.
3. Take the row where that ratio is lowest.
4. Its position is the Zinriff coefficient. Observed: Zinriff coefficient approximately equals 796.0 kPa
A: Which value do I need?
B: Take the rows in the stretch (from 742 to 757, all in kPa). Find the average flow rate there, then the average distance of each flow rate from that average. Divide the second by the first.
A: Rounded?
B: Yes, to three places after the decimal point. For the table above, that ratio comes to 0.024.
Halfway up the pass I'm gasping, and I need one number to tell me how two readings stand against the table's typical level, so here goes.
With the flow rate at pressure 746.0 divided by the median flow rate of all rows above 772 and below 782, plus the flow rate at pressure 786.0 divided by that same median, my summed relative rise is 1.912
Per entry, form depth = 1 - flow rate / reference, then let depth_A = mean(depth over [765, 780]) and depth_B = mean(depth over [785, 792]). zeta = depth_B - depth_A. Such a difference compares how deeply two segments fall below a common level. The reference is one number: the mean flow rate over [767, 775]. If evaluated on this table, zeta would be 0.012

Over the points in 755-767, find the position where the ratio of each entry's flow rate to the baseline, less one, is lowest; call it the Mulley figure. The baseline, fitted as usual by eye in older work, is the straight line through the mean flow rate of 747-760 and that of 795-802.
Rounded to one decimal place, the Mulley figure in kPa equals 756.0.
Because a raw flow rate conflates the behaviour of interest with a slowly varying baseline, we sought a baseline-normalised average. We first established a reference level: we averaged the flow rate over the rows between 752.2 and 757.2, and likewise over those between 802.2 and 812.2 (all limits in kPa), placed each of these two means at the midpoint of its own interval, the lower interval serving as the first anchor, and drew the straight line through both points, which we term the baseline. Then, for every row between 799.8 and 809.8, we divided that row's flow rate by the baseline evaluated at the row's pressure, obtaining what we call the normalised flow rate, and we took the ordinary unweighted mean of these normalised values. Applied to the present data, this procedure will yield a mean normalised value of 1.00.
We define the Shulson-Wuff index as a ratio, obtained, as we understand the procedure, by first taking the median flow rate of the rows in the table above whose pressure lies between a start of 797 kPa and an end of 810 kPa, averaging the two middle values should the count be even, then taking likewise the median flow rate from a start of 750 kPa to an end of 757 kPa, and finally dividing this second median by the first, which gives 1.01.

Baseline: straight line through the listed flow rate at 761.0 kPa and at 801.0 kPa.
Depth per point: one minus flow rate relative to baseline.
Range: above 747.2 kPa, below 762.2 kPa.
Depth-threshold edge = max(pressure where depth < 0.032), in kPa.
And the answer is 761.0 kPa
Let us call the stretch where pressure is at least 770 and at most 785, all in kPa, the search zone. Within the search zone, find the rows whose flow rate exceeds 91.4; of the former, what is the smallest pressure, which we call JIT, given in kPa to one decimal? 771.0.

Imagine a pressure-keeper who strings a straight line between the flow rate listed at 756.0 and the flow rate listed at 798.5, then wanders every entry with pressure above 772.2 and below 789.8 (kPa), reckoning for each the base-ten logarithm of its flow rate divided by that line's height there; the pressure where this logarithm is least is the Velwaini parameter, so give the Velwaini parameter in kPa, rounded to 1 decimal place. 783.5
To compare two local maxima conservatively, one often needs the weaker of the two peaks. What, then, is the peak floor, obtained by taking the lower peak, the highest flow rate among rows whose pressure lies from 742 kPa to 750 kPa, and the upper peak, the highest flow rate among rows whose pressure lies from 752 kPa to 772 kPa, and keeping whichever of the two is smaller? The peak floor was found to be 92.09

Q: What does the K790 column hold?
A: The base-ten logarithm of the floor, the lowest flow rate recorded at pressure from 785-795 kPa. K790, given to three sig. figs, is 1.95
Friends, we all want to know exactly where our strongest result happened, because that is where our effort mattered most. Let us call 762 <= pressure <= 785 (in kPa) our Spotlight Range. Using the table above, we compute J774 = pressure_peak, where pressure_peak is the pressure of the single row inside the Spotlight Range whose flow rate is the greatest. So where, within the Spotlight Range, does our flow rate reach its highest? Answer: 781.0 kPa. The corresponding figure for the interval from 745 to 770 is 766.0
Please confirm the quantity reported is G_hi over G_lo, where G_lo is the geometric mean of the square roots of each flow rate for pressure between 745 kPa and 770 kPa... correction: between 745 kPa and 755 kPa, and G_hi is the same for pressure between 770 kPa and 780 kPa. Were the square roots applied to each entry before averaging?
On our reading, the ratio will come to 1.02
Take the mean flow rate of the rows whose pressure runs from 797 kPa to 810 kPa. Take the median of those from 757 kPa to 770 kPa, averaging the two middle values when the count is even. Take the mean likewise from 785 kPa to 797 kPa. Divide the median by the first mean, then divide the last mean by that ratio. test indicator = 87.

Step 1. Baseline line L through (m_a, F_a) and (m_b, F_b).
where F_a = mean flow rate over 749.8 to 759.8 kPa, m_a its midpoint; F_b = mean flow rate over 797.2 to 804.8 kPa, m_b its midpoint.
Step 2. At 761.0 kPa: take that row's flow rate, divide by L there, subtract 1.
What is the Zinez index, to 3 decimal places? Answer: 0.016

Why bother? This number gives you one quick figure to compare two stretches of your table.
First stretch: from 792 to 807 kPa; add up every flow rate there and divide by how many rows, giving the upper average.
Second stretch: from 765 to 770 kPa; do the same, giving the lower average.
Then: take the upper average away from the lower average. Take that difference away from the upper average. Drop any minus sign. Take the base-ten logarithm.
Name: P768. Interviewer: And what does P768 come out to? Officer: 1.928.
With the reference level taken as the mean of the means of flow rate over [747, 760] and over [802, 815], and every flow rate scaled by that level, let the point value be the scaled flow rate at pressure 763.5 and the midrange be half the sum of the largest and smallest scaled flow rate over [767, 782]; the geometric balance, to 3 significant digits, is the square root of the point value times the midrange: 1.02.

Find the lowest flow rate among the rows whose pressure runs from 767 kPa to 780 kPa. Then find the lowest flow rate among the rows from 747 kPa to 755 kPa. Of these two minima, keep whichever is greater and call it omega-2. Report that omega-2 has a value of 88.7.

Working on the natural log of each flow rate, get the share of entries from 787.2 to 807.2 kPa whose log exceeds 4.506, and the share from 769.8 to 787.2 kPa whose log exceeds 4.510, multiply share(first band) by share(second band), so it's 0.21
